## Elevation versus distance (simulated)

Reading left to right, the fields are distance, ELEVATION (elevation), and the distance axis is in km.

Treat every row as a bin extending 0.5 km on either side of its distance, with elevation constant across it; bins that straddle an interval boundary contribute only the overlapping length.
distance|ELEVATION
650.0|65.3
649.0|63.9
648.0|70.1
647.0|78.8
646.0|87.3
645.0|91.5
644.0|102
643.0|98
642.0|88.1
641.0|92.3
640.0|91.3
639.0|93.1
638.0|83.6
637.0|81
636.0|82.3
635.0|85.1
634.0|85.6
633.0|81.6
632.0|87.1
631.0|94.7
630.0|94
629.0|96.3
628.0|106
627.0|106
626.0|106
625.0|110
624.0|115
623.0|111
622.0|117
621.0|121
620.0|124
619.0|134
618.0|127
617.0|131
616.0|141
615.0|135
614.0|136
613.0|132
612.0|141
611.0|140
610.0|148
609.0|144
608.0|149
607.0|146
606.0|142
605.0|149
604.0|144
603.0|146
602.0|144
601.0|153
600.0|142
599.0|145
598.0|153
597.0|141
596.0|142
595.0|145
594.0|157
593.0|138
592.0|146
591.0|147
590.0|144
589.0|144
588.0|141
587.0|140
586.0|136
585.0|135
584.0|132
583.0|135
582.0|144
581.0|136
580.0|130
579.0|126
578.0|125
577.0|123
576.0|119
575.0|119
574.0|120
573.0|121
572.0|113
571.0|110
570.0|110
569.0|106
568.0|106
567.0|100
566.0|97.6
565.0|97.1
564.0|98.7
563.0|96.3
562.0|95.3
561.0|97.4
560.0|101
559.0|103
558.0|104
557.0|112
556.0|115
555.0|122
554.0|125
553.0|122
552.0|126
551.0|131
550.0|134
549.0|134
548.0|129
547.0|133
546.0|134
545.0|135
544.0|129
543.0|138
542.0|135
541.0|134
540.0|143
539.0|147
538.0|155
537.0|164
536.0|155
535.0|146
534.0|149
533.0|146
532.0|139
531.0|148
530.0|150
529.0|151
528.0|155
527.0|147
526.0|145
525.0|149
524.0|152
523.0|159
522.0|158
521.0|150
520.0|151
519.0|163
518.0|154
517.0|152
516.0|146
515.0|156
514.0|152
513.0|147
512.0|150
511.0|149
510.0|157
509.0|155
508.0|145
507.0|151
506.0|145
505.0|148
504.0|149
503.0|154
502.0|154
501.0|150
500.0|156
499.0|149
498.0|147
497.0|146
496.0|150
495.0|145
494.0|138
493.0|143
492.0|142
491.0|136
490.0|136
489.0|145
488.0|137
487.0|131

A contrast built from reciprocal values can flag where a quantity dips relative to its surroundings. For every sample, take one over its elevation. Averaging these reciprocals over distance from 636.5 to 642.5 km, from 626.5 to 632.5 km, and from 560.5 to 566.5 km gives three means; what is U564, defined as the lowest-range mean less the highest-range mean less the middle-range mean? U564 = -0.0114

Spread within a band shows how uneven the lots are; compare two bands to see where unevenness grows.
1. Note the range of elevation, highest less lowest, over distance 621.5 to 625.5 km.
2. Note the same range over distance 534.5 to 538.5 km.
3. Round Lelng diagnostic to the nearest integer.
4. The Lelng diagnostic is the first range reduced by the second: -11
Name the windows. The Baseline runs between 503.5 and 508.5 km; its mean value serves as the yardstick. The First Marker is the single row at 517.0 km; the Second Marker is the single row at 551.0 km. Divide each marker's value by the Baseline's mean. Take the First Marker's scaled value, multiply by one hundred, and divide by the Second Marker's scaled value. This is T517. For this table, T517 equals 116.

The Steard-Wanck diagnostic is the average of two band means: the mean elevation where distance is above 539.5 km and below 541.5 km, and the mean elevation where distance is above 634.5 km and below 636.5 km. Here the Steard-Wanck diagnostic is 111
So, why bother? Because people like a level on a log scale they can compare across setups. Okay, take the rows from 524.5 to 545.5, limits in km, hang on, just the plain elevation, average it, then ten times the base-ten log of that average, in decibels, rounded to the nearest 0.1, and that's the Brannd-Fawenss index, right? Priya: 21.6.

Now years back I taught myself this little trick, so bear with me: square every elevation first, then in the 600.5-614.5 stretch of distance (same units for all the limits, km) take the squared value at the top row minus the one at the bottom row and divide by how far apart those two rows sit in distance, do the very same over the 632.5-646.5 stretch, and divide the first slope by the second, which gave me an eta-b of -5.10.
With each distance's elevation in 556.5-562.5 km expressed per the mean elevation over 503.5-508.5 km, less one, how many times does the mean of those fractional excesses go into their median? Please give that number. 1.0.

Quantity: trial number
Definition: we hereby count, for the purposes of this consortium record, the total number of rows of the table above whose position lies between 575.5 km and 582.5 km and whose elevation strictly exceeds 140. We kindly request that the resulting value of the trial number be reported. 1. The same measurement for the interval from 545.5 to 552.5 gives 0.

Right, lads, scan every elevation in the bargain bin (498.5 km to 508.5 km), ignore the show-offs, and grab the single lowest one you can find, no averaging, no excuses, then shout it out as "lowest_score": 145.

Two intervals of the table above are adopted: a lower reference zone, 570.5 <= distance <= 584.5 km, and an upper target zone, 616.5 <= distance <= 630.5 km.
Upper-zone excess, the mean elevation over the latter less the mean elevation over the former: -11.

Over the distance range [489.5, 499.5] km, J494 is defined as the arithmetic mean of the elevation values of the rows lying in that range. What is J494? 143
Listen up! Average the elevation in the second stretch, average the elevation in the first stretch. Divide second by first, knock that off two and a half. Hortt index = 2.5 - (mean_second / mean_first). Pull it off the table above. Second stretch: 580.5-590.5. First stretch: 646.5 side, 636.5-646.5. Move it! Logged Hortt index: 1.0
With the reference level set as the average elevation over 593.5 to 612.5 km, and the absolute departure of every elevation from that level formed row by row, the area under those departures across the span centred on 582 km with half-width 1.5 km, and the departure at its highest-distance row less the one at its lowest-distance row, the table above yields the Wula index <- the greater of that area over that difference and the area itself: 23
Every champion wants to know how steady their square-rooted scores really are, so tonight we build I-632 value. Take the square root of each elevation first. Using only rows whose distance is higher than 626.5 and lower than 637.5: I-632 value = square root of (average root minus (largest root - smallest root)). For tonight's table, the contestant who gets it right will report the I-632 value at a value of 2.9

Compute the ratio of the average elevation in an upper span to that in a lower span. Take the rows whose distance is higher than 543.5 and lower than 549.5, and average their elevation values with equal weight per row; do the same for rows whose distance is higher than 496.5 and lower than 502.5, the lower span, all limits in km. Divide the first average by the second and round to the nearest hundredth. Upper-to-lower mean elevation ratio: 0.88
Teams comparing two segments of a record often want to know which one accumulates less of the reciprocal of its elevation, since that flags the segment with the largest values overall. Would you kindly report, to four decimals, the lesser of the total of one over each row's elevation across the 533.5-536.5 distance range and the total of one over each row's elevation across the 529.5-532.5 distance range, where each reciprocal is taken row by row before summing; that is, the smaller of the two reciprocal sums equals 0.0200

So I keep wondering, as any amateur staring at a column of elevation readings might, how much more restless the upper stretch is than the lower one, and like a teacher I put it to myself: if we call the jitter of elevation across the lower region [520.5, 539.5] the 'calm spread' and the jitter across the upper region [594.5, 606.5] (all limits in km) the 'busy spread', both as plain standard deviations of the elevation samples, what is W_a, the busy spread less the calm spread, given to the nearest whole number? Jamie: -2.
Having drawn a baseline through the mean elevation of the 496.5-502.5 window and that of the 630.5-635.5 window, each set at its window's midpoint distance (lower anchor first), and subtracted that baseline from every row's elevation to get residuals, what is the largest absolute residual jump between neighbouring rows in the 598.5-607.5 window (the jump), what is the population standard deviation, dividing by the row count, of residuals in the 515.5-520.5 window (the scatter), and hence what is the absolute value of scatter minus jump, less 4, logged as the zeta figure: 1.5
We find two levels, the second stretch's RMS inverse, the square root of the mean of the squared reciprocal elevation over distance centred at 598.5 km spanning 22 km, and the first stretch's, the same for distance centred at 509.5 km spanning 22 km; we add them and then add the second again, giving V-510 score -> 0.0204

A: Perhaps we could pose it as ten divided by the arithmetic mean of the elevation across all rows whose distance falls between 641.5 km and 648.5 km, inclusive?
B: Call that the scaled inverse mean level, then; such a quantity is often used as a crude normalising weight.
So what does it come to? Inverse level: 0.114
